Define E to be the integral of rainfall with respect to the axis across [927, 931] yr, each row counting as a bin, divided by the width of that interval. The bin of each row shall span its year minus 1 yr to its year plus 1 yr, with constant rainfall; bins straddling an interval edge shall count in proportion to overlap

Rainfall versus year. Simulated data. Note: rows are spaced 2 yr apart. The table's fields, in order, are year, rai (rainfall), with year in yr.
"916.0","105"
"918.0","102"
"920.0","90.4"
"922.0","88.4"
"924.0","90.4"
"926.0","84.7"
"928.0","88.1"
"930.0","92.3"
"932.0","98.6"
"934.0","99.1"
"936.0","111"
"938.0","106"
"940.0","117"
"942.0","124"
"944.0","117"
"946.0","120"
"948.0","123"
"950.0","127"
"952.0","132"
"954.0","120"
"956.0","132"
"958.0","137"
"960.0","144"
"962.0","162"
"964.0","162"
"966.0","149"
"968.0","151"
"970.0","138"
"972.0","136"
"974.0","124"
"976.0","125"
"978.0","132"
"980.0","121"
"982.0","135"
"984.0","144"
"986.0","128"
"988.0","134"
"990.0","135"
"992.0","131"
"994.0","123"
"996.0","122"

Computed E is 90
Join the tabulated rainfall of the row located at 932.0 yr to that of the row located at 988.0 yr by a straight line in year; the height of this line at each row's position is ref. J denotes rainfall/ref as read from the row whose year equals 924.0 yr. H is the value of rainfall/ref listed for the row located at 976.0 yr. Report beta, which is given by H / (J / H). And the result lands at 1.01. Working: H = 0.99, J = 0.97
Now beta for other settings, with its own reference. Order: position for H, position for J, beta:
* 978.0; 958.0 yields 0.90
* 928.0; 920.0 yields 0.85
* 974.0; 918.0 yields 0.86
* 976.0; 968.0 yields 0.79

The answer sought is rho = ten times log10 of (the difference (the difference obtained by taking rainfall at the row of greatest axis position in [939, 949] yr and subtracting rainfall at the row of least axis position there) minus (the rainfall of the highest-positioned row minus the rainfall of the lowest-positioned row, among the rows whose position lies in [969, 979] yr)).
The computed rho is 11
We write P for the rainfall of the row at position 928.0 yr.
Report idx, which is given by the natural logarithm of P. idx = 4.48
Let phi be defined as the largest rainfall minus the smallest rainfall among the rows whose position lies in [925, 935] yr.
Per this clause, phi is 14.4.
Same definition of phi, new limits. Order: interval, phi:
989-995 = 12.0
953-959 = 17.0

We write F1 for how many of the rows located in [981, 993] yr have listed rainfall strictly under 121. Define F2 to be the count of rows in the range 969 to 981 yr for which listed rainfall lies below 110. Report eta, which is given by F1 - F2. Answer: 0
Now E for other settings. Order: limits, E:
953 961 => 133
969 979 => 131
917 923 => 94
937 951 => 119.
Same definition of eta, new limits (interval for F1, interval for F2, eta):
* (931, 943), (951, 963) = 5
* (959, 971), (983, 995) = 0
